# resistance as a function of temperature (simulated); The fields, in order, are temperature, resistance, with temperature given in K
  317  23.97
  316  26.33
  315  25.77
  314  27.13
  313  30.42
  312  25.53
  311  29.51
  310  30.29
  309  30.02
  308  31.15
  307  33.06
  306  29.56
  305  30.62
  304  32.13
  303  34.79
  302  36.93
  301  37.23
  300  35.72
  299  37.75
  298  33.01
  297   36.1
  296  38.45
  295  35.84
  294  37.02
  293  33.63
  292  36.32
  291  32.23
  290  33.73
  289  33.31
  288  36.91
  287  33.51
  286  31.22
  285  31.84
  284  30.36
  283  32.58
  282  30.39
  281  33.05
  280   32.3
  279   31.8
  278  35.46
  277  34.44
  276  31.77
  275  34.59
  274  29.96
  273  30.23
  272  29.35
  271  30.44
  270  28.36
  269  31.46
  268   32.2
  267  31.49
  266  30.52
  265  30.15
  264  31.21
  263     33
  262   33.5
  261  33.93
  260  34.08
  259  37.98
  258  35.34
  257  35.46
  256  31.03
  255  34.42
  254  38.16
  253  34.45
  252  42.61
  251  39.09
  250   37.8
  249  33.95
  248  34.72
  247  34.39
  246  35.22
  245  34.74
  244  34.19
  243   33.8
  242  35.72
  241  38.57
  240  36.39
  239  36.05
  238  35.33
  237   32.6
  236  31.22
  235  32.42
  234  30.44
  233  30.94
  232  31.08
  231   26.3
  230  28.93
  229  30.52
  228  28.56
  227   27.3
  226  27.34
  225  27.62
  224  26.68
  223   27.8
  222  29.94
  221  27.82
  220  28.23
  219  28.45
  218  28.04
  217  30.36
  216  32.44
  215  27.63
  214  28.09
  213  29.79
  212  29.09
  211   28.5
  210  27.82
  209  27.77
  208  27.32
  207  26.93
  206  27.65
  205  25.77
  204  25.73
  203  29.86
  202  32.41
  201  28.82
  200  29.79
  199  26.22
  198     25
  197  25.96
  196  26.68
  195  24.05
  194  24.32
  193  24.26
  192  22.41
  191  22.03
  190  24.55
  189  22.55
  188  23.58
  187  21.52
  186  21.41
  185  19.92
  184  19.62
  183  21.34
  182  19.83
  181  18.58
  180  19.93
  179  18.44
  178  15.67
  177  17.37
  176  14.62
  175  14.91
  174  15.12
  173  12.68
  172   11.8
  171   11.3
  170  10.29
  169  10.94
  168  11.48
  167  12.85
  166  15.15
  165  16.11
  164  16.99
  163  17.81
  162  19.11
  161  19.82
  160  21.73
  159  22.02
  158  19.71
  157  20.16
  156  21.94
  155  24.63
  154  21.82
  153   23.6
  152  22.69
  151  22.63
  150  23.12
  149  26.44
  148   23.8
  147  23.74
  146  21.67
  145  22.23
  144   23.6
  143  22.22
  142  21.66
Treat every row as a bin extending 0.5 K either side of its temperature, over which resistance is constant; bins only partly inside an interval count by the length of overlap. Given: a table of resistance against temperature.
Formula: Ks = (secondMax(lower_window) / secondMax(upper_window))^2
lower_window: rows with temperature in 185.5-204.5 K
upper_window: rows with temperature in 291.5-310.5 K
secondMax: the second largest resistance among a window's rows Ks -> 0.63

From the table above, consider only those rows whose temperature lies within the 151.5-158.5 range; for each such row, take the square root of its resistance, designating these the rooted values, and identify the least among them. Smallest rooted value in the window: 4.44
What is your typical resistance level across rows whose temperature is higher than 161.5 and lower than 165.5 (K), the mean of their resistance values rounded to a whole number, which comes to 18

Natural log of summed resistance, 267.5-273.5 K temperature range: 5.20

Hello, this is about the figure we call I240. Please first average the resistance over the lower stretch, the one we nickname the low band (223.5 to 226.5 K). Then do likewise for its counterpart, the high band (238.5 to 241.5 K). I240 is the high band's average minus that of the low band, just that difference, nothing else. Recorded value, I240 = 10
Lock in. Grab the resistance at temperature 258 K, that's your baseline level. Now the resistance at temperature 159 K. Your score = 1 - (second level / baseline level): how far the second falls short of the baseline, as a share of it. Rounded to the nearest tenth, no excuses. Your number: 0.4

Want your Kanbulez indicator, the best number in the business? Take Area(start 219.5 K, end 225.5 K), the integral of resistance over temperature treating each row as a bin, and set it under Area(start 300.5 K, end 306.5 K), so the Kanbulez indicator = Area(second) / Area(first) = 1.2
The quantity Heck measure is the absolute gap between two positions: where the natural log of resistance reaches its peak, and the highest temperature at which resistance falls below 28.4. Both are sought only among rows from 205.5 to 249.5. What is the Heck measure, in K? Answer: 10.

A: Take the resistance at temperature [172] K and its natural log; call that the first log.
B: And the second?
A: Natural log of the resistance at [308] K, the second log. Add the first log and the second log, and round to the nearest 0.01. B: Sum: 5.91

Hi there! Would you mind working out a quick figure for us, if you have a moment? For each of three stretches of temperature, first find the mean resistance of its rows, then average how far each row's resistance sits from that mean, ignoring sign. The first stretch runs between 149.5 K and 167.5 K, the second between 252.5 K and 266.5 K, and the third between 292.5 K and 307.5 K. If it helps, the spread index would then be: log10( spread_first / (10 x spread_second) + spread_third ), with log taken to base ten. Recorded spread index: 0.374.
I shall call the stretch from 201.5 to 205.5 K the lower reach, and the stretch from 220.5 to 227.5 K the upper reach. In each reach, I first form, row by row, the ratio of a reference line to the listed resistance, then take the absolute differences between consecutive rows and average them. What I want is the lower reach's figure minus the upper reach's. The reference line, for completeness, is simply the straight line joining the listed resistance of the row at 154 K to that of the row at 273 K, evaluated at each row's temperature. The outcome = 0.032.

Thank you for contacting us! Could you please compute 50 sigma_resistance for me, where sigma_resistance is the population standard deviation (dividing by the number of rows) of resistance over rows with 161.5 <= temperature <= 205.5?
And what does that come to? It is 282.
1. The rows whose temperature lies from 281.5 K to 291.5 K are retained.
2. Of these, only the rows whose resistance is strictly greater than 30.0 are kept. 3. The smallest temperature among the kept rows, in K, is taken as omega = 282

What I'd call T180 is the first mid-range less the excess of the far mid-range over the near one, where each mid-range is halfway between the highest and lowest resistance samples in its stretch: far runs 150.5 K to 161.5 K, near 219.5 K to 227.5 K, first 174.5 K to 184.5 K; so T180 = 24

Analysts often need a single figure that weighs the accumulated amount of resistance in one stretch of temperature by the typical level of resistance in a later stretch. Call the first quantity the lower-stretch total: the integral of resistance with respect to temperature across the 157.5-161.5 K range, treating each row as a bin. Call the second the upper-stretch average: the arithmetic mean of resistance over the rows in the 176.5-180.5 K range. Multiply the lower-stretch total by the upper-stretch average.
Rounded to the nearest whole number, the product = 1487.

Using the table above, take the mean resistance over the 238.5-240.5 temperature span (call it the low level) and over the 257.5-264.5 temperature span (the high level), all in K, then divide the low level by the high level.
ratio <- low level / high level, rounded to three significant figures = 1.06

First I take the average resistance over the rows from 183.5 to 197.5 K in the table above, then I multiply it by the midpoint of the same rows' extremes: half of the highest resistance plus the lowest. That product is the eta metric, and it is 534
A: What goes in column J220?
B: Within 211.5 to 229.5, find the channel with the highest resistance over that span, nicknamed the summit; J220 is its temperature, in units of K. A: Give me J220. 216 K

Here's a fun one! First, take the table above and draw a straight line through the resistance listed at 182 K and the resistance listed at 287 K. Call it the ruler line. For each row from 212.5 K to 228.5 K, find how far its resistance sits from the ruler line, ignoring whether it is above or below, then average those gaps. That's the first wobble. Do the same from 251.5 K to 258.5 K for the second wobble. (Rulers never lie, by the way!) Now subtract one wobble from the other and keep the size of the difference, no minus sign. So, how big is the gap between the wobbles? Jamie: 2.9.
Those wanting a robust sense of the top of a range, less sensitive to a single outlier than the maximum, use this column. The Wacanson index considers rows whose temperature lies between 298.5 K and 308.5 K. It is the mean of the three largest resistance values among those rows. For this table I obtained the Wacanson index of 37.3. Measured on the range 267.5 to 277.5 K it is 33.7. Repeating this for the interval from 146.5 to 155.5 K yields 25.0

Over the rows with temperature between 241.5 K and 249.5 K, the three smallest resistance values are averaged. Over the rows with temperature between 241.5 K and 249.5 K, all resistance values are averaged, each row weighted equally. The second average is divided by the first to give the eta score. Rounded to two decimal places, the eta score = 1.02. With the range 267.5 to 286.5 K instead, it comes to 1.08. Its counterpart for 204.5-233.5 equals 1.08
